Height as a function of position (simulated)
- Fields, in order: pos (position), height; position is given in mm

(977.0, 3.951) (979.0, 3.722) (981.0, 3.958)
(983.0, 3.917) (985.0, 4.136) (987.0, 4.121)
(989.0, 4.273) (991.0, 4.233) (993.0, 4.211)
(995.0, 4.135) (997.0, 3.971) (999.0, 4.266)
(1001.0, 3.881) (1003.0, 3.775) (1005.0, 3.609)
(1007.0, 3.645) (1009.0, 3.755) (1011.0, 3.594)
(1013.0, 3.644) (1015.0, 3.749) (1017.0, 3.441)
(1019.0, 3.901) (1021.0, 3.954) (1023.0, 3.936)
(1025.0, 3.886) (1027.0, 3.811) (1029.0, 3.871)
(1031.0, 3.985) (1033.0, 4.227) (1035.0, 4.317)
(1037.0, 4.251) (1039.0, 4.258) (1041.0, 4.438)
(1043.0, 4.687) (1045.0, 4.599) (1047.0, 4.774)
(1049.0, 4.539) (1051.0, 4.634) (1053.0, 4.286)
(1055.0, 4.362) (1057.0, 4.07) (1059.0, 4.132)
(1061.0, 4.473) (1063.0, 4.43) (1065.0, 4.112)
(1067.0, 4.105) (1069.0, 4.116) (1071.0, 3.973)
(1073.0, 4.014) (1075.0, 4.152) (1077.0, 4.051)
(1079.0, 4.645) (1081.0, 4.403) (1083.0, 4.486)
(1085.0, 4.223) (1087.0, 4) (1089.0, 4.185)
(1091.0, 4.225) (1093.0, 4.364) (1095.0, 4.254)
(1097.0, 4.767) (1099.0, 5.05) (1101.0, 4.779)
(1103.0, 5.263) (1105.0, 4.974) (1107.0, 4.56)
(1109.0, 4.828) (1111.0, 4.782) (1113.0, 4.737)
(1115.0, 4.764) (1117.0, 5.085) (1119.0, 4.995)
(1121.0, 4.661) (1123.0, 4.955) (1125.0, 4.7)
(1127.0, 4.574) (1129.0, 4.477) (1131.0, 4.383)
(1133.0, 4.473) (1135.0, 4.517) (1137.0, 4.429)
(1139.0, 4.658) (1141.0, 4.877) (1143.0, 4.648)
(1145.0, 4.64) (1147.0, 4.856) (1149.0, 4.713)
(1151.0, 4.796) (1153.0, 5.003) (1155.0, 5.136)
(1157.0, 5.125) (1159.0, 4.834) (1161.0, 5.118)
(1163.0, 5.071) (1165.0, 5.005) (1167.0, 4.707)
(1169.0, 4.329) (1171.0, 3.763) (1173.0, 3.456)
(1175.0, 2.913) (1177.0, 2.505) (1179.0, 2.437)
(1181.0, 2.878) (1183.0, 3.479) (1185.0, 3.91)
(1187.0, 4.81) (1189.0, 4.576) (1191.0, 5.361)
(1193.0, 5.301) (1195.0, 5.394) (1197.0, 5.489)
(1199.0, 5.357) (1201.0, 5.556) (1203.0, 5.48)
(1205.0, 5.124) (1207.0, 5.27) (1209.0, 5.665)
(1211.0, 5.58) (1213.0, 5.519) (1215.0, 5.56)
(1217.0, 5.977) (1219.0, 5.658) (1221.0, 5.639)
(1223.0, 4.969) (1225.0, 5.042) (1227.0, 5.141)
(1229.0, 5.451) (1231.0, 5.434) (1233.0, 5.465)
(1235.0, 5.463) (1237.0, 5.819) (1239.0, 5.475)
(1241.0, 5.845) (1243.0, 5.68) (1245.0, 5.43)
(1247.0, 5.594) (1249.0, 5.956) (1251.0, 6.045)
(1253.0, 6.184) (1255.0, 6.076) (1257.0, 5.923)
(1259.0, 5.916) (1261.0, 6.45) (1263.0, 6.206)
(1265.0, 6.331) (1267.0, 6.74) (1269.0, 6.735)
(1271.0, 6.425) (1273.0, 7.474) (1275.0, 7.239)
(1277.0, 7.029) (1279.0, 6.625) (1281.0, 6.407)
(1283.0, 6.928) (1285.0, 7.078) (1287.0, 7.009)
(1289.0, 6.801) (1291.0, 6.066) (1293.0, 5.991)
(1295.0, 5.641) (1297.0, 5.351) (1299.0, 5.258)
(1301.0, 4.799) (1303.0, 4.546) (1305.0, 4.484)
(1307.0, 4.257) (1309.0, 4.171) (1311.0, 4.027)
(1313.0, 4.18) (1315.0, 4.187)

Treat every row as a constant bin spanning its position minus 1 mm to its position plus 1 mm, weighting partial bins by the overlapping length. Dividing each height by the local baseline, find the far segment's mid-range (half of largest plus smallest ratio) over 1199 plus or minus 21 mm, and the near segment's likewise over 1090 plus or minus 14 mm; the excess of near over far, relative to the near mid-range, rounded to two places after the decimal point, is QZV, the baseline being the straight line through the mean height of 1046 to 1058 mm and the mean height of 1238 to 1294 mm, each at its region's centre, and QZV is 0.24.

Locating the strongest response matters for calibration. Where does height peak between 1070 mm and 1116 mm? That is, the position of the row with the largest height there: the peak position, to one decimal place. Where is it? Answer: 1103.0 mm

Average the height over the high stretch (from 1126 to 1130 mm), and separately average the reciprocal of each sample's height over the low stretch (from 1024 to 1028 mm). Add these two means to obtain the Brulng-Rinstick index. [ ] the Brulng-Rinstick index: 4.79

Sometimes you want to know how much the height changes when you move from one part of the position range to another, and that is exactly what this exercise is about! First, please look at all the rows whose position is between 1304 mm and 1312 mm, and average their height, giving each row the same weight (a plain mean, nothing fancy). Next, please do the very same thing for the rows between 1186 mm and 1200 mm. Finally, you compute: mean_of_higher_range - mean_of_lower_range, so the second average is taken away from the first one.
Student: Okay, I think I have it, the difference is -0.95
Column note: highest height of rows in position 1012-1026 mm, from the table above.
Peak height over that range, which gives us 3.954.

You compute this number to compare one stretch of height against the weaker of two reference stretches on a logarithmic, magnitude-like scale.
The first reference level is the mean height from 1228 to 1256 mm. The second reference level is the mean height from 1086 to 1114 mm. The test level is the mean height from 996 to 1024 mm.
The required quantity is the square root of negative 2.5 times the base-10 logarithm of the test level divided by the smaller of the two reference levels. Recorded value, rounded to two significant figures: 0.46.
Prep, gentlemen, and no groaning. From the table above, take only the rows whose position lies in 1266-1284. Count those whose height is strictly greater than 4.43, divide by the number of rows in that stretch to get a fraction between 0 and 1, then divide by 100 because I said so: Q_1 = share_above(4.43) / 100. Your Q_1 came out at 0.010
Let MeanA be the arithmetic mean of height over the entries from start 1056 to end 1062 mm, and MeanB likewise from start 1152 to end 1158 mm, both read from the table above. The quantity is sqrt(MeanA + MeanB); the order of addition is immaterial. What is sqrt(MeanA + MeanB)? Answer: 3.05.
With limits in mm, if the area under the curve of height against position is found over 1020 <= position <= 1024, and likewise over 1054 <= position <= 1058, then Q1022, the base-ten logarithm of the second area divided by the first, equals 0.029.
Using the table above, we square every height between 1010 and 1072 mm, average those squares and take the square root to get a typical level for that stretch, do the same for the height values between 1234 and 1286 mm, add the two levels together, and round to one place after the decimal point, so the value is 10.5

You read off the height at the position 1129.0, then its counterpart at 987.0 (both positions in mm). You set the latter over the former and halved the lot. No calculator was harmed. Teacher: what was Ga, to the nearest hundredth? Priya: 0.46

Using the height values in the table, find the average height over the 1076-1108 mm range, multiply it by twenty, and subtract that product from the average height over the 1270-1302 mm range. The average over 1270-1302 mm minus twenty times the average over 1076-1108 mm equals -84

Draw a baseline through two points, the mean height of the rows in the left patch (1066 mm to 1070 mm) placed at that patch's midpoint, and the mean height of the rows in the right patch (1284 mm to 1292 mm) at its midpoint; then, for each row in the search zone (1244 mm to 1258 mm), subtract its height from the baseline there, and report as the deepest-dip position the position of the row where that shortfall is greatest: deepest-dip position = 1245.0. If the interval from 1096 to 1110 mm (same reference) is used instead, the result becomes 1107.0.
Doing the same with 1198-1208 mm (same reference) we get 1205.0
